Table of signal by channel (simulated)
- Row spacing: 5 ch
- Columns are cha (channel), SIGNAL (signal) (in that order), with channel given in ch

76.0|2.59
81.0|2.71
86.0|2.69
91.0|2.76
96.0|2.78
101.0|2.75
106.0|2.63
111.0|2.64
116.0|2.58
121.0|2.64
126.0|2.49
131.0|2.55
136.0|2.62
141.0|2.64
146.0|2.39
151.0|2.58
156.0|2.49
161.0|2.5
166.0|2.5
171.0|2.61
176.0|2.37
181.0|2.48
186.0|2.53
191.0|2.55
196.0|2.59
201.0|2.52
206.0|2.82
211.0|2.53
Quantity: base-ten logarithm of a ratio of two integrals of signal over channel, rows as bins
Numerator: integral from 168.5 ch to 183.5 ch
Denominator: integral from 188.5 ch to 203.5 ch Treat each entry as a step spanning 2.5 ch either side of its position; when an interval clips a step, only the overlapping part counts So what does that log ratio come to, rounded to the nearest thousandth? -0.011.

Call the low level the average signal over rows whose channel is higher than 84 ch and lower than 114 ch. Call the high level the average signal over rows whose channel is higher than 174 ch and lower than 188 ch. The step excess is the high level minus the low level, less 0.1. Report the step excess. -0.35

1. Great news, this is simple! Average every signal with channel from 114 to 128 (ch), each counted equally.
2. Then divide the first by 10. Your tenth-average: 0.257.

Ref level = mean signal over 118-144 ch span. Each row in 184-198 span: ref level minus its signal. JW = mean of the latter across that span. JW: 0.03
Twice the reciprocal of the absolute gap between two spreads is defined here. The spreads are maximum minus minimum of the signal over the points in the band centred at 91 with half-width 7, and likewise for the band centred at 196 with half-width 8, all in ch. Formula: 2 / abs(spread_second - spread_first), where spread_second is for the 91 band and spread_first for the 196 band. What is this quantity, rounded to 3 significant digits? 100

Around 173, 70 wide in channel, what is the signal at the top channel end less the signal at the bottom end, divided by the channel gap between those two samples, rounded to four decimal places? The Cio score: 0.0028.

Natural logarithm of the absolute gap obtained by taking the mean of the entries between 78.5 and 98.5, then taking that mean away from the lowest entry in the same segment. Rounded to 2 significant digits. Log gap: -3.1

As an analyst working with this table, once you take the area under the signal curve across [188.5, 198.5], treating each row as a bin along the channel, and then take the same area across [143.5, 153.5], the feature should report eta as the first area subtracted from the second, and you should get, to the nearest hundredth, -0.85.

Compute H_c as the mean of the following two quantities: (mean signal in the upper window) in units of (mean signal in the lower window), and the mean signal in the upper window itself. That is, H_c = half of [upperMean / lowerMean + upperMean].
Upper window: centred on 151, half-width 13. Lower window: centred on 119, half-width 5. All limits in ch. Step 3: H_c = 1.74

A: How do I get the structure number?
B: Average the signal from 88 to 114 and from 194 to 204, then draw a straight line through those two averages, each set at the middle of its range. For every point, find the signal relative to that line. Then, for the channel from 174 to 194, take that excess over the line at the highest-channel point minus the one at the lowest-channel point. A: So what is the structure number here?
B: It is 0.2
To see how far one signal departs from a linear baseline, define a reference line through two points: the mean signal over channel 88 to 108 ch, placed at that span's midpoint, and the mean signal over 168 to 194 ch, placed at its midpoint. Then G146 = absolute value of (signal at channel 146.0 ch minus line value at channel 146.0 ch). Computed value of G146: 0.21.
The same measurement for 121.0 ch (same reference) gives 0.03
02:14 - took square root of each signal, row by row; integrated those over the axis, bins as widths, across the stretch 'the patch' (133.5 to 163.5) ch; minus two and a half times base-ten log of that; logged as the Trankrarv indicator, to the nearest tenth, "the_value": -4.2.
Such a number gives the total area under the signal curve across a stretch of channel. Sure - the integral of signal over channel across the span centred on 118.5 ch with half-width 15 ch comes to 78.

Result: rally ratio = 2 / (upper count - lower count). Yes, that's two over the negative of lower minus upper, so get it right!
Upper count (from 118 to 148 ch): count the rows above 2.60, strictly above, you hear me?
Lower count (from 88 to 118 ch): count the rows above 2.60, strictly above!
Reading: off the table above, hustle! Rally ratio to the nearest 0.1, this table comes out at -1.0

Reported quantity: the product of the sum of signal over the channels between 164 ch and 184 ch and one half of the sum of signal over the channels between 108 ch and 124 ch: 39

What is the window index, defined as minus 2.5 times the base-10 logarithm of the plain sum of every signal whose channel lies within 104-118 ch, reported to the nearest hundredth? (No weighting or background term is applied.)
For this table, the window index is -2.24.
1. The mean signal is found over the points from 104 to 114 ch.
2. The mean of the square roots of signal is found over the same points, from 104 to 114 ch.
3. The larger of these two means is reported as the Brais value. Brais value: 2.63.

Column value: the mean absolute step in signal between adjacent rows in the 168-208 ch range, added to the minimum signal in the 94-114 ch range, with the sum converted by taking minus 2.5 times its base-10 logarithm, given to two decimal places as -1.10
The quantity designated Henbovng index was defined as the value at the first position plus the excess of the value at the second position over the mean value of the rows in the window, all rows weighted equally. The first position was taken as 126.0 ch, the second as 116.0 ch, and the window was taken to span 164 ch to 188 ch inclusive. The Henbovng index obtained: 2.57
